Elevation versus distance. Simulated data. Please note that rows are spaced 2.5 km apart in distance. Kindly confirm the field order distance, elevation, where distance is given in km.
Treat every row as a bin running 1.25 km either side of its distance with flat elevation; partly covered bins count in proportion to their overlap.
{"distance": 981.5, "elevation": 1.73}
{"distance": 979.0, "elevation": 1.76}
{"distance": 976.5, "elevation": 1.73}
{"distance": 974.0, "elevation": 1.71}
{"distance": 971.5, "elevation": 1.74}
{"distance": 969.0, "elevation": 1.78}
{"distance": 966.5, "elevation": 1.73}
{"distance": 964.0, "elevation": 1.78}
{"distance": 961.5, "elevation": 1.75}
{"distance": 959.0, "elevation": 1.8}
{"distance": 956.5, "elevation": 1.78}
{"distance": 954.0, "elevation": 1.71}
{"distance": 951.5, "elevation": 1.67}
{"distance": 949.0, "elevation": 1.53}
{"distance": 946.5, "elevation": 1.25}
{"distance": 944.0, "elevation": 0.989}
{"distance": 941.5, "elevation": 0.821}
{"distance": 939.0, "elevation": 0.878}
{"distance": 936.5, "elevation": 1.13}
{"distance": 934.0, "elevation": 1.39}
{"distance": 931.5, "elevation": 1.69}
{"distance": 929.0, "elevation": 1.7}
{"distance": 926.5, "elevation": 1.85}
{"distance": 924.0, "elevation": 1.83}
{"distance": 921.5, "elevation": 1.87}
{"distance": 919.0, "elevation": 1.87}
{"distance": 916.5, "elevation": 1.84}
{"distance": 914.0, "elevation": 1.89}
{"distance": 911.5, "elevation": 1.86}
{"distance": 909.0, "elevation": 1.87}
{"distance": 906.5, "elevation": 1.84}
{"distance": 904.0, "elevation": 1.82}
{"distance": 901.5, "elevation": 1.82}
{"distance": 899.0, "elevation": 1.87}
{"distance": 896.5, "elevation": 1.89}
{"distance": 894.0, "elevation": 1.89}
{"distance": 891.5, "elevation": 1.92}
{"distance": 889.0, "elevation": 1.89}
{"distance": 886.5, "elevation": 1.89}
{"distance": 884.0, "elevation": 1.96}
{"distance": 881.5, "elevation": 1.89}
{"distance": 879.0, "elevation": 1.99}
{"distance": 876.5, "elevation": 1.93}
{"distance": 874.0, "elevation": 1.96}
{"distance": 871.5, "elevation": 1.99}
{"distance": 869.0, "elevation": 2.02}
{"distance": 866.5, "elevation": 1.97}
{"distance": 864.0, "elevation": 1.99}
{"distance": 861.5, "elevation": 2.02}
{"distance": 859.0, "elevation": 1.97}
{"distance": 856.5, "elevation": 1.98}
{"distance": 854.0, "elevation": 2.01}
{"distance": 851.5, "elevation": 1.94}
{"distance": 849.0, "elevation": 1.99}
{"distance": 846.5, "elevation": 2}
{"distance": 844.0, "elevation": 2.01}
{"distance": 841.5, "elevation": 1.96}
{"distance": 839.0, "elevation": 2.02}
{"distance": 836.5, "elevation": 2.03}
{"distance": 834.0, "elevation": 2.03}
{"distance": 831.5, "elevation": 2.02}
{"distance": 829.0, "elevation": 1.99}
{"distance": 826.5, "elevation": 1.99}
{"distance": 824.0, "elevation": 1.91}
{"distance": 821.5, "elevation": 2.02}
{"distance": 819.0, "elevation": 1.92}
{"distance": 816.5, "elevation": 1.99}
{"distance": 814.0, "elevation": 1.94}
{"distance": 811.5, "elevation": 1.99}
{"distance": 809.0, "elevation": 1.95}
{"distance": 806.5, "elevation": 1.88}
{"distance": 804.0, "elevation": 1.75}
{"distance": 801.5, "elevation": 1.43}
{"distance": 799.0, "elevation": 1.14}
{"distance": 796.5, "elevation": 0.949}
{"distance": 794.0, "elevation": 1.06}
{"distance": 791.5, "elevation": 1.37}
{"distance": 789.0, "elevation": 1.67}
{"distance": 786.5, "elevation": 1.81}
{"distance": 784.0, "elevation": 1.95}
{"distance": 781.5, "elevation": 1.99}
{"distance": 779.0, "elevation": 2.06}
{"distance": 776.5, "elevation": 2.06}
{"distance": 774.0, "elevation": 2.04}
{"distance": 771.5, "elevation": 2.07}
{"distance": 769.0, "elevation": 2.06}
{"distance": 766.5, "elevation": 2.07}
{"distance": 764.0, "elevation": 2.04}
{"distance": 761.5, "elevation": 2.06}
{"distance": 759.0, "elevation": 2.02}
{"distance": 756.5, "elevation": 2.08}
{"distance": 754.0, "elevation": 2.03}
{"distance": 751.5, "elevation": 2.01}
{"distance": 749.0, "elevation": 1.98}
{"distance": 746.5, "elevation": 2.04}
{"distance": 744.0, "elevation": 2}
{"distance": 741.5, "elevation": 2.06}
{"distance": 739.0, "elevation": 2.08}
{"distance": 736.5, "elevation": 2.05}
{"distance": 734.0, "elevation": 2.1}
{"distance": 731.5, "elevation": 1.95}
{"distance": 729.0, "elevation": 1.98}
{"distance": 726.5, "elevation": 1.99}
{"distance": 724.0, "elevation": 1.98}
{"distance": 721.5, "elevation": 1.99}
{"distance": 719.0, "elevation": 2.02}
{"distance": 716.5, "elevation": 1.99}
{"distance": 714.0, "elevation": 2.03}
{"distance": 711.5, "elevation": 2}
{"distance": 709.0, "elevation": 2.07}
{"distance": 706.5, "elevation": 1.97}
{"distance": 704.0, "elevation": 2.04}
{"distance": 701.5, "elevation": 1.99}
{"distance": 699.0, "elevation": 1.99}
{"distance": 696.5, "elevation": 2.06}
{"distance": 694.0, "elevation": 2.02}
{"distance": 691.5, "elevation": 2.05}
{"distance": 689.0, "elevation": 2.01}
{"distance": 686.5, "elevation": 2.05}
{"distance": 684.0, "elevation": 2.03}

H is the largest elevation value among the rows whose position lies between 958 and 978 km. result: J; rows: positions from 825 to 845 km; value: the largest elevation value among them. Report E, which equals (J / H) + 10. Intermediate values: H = 1.8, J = 2.03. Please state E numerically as 11.13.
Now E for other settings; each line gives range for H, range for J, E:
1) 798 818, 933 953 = 10.84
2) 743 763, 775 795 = 10.99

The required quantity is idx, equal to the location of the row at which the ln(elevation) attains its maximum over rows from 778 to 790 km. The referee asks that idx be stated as 779.0 km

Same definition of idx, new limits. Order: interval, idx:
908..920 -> 914.0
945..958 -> 956.5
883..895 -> 884.0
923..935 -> 926.5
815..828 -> 821.5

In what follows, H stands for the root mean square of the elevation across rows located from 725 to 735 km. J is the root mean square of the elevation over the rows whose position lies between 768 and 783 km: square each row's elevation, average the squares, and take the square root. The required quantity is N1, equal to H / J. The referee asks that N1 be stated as 0.98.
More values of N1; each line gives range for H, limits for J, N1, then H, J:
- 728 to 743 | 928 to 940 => 1.46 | 2.04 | 1.4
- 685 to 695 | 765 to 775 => 0.99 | 2.03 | 2.1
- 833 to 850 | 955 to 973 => 1.14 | 2.01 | 1.8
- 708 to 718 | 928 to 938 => 1.35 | 2.02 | 1.5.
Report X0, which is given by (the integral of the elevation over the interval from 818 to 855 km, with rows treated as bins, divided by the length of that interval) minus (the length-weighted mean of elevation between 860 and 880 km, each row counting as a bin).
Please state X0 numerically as 0.01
